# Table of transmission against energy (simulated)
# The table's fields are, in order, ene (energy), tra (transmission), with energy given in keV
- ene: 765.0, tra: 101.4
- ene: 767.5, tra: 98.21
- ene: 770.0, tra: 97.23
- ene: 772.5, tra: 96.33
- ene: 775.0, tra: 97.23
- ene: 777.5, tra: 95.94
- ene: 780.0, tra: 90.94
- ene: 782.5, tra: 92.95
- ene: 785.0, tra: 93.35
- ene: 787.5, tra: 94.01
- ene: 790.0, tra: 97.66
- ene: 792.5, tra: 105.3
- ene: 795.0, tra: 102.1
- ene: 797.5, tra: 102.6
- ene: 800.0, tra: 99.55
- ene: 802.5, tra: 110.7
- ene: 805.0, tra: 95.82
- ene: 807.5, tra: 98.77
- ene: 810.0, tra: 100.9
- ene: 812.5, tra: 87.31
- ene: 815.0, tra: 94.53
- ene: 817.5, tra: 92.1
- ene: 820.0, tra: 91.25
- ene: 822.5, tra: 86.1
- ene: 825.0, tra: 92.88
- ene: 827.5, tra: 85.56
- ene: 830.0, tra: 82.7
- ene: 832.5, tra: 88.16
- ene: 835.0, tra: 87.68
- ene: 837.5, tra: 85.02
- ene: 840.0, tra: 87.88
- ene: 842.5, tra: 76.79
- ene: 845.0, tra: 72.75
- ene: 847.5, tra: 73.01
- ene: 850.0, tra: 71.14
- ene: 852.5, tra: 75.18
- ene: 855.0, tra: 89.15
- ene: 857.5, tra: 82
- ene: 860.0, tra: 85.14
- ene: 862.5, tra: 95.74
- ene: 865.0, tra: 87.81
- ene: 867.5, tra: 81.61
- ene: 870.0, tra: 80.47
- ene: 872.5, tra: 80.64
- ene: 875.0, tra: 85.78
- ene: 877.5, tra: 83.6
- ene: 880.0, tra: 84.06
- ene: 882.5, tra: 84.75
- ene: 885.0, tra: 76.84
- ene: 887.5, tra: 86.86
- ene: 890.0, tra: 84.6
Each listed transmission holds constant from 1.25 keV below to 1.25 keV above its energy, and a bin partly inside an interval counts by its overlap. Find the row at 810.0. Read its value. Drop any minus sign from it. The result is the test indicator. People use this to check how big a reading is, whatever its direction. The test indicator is 101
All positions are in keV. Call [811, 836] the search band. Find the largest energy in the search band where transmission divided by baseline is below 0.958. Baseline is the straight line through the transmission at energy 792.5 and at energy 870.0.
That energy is 835.0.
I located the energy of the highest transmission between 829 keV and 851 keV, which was 832.5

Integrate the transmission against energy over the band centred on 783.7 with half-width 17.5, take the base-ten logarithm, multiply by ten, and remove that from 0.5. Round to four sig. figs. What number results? -34.83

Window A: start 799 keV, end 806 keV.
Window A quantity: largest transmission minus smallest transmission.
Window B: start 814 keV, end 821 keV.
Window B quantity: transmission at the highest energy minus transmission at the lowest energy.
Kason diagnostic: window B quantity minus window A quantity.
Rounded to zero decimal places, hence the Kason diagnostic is -18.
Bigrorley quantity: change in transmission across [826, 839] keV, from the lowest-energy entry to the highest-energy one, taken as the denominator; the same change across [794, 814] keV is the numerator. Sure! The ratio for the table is 27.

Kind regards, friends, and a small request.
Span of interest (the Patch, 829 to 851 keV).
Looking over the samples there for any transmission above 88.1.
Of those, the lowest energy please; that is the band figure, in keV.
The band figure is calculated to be 832.5 keV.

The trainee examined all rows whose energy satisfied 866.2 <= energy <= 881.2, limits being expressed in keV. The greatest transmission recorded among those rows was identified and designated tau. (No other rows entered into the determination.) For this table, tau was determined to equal 85.78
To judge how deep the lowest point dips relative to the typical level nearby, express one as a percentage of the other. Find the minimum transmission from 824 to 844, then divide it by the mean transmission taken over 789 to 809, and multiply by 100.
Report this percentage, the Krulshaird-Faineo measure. 76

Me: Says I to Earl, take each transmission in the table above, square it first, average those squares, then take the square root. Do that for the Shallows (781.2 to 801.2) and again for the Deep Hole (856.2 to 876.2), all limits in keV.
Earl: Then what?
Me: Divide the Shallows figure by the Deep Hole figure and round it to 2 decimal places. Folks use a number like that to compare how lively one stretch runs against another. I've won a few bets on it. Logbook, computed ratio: 1.16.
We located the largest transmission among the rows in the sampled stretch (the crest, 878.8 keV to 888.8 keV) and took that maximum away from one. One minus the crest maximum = -86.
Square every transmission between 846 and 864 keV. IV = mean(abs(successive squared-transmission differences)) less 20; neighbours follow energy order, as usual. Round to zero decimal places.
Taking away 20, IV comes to 1117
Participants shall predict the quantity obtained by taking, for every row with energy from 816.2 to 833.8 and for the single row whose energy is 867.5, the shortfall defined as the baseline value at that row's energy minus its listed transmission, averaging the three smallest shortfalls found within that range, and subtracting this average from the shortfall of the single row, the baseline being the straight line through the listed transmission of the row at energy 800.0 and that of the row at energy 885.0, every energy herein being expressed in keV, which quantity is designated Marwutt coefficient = -2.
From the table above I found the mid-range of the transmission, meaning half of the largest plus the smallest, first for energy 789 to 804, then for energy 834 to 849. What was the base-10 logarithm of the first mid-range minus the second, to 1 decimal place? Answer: 1.4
